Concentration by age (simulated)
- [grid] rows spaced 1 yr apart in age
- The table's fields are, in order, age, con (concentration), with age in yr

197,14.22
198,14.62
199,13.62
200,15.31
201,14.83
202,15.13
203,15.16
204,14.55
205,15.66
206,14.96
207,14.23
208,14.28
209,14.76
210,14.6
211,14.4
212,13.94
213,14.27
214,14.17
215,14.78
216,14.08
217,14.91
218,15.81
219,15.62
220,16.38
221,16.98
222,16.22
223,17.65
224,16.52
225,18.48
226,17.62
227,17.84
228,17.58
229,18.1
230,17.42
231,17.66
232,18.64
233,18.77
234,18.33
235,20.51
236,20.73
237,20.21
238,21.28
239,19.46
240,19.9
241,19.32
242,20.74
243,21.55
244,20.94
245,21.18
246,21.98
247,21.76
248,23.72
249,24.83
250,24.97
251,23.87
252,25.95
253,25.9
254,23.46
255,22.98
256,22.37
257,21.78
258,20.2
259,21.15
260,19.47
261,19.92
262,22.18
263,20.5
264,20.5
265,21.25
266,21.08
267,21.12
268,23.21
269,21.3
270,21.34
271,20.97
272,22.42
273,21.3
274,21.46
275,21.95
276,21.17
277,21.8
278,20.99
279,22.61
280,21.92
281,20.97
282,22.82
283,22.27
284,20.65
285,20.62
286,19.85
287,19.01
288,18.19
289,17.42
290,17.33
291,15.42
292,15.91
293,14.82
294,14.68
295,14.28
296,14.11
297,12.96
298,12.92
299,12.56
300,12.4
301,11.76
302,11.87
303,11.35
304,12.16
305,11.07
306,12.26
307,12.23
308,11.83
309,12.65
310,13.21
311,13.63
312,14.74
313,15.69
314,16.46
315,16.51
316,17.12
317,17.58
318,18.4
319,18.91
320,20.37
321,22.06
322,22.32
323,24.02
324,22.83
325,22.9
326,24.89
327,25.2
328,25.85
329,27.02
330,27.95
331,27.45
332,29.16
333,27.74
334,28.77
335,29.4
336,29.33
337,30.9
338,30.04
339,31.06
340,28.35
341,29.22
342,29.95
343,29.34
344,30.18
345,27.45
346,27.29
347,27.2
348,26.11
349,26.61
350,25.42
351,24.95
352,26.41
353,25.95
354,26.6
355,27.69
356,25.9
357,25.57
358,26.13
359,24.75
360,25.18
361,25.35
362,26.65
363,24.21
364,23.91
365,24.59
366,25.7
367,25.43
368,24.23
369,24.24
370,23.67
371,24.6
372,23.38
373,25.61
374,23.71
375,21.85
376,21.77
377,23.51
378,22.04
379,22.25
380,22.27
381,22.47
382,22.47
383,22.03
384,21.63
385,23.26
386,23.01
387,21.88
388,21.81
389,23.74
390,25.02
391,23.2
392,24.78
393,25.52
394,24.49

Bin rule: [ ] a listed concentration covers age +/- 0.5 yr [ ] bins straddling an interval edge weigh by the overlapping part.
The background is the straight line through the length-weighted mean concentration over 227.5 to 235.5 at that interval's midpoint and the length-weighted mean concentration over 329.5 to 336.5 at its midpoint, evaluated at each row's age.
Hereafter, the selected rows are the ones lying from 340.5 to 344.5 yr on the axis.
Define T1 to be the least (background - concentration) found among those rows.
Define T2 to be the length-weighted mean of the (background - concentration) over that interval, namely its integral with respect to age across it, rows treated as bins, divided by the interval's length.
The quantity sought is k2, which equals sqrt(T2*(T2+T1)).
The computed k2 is 0.4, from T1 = -0.5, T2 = -0.2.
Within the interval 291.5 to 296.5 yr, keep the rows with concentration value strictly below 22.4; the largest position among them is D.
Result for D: 296 yr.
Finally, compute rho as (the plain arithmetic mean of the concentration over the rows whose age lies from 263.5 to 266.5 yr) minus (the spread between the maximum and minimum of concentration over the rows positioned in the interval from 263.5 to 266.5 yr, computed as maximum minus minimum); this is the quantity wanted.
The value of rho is 20.2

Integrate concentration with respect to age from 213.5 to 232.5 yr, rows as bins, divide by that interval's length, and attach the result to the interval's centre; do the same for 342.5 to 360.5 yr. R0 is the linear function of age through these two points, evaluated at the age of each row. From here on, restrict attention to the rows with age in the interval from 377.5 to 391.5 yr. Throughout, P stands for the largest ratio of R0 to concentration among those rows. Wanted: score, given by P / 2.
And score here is 0.67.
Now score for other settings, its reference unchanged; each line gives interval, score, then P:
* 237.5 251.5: 0.47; 0.93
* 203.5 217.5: 0.57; 1.14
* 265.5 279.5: 0.50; 1.00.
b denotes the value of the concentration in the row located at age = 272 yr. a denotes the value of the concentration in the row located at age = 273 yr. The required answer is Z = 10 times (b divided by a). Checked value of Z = 11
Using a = 21.3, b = 22.42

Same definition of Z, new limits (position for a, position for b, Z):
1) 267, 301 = 6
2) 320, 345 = 13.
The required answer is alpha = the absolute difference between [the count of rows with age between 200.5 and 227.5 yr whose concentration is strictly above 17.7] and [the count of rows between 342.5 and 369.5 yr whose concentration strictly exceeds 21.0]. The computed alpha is 25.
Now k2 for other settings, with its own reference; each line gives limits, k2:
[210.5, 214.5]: 3.1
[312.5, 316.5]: 14.3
